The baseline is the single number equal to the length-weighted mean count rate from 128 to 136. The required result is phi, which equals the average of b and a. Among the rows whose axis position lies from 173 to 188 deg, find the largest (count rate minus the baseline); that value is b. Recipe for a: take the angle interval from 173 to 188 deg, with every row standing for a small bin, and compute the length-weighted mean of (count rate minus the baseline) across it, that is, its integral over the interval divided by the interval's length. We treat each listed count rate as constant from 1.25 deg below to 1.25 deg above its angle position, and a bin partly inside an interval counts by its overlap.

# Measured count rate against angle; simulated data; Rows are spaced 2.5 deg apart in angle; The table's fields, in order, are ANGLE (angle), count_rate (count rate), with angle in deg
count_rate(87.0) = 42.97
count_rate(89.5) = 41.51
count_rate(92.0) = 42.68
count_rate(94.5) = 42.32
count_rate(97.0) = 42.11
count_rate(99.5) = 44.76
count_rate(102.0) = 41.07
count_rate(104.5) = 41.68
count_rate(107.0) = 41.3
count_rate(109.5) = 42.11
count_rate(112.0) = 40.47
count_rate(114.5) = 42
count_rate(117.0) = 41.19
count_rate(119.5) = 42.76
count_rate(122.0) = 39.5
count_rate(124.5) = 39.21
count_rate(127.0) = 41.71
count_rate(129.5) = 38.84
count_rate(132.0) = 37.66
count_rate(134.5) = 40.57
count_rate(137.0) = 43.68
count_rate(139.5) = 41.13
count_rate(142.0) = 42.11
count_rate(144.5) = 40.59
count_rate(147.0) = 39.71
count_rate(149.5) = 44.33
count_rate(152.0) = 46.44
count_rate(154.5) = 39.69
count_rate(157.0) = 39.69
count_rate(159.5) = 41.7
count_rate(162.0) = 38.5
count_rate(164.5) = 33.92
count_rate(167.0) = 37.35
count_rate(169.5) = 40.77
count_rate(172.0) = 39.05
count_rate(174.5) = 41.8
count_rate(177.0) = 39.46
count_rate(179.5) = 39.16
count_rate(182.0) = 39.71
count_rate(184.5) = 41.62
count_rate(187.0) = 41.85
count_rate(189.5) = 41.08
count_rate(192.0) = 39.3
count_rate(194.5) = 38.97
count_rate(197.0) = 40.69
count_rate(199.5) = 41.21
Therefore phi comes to 1.9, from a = 1.30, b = 3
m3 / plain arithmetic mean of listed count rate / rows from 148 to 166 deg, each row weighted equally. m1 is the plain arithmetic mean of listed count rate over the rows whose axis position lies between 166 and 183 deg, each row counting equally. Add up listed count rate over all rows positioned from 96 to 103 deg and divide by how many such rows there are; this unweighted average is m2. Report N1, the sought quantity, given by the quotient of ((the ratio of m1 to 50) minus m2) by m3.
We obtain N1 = -1.03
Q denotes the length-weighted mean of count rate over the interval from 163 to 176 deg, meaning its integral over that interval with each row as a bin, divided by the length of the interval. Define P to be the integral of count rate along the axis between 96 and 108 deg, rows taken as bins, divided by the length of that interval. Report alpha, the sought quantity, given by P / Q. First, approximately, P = 42.2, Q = 38.6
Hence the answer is 1.09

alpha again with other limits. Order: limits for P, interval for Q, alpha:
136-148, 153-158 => 1.04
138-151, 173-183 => 1.04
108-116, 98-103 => 0.97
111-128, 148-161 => 0.97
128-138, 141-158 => 0.96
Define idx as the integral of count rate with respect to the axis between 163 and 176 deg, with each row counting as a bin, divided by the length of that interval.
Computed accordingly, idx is 38.6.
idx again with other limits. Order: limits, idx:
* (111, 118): 41.2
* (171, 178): 40.2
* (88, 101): 42.7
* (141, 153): 42.6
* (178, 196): 40.2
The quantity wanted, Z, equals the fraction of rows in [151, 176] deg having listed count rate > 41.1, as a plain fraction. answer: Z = 0.30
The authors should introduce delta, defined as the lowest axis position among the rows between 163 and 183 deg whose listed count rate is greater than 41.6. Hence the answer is 174.5 deg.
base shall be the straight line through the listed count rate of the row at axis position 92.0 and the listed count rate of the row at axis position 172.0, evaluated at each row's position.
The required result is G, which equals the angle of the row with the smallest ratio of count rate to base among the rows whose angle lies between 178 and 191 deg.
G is 179.5 deg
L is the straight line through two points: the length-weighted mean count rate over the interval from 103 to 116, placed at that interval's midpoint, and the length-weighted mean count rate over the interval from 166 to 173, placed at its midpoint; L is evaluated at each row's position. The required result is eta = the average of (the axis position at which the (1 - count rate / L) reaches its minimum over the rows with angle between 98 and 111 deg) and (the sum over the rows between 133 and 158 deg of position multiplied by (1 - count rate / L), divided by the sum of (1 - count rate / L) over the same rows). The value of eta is 123.1 deg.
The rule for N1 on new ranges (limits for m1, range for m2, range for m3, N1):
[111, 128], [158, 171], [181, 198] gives -0.93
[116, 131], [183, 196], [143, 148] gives -0.99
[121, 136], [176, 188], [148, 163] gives -0.95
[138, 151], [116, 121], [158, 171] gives -1.07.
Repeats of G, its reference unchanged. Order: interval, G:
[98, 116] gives 112.0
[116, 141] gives 132.0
